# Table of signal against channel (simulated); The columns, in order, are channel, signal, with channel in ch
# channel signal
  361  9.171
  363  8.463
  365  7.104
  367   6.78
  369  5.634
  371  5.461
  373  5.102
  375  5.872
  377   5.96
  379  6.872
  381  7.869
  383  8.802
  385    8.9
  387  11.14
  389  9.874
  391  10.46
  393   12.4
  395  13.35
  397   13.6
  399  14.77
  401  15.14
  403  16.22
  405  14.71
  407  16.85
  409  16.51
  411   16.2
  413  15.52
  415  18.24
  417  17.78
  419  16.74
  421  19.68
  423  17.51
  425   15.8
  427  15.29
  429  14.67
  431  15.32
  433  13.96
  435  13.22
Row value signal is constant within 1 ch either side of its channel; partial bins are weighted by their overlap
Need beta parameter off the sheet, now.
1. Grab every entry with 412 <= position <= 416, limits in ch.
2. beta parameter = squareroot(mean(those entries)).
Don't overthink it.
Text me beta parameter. 4.11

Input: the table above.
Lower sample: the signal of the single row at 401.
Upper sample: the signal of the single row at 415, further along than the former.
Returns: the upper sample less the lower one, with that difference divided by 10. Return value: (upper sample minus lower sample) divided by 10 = 0.31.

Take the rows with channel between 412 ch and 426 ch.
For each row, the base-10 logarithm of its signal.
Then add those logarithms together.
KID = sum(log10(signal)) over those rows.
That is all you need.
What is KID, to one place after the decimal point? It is 8.7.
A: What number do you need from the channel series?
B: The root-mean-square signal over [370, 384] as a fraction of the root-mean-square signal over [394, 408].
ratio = 0.45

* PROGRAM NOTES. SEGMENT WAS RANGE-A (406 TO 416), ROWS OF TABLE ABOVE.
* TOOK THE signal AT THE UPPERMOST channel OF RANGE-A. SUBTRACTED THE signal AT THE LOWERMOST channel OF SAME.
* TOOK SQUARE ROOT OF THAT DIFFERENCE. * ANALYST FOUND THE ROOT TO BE 1.18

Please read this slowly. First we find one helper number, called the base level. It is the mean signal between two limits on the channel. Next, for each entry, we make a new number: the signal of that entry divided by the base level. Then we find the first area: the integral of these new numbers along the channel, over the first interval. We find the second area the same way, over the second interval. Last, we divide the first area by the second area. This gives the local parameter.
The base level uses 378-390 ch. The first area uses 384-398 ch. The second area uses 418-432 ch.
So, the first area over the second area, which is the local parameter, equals 0.69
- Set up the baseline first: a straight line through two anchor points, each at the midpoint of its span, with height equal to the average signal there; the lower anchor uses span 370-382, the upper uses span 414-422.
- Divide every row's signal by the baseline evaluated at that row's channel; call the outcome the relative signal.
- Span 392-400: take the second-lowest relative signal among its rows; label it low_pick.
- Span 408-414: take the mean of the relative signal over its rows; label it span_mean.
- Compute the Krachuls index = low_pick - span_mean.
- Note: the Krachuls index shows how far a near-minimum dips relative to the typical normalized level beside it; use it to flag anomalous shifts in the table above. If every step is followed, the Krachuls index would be 0.13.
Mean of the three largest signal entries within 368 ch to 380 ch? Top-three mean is 6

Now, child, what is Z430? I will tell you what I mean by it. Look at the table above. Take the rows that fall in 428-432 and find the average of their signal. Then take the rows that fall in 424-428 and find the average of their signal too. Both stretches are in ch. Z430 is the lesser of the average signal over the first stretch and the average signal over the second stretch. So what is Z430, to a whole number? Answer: 15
